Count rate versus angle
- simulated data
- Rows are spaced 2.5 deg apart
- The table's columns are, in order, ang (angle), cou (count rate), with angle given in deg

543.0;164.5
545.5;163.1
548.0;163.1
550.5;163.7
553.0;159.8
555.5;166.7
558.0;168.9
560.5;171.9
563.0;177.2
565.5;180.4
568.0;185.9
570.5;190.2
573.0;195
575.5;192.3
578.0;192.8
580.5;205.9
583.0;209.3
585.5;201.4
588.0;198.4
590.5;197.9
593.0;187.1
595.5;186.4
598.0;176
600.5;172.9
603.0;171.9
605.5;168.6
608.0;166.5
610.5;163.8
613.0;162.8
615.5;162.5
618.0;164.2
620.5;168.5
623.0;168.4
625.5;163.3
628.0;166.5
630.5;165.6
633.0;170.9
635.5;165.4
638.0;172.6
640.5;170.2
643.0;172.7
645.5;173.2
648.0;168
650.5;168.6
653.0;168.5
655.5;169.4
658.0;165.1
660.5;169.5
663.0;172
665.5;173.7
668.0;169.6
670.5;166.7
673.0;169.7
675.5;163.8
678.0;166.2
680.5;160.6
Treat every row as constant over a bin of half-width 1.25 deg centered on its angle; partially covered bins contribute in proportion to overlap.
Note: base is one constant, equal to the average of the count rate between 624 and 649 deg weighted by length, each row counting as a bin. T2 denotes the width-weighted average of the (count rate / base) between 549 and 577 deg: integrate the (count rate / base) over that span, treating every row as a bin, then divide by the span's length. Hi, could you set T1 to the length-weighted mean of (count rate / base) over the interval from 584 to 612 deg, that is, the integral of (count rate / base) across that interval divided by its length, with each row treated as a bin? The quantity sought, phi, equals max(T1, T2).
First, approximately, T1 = 1.07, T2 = 1.05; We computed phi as 1.07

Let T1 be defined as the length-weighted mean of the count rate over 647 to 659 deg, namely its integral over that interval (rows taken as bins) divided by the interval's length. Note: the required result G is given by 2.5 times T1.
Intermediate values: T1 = 168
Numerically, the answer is 420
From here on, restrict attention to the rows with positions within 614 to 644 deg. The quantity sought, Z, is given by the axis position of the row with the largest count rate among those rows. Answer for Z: 643.0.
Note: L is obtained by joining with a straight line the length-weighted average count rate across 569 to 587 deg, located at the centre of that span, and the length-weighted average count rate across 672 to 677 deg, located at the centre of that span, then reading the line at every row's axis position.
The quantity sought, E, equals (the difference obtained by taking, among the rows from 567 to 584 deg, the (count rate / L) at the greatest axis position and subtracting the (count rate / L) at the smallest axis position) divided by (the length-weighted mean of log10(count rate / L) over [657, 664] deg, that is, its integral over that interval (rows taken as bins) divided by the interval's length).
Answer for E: -25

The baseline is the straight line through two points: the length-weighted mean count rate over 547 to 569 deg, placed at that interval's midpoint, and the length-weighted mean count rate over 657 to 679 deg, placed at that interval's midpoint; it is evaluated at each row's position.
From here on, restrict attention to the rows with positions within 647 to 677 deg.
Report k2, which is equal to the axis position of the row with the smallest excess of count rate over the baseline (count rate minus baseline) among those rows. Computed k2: 675.5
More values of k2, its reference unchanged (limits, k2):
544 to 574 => 553.0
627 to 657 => 635.5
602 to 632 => 615.5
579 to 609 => 608.0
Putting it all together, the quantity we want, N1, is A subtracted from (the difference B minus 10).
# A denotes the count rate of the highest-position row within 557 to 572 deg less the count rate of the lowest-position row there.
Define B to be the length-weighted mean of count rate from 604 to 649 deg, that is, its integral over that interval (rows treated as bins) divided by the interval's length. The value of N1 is 136.1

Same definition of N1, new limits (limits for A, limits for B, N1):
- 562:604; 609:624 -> 160.3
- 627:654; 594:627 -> 157.0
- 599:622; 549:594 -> 180.1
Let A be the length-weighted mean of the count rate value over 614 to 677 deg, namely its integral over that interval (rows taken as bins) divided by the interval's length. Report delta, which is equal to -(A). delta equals -168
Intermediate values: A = 168.3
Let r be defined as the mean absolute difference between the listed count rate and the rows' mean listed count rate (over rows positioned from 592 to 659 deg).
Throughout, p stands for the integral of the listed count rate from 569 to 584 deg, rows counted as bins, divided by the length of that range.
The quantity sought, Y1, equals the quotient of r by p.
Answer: 0.022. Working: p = 197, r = 4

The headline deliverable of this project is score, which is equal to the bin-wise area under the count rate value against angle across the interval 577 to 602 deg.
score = 4815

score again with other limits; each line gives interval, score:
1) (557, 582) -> 4661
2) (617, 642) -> 4191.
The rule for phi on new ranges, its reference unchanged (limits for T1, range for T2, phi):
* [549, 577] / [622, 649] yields 1.05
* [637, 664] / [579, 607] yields 1.12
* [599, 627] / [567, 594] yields 1.16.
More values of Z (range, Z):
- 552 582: 580.5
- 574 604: 583.0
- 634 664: 645.5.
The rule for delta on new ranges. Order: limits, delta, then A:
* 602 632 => -166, 166.0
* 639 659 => -170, 169.6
